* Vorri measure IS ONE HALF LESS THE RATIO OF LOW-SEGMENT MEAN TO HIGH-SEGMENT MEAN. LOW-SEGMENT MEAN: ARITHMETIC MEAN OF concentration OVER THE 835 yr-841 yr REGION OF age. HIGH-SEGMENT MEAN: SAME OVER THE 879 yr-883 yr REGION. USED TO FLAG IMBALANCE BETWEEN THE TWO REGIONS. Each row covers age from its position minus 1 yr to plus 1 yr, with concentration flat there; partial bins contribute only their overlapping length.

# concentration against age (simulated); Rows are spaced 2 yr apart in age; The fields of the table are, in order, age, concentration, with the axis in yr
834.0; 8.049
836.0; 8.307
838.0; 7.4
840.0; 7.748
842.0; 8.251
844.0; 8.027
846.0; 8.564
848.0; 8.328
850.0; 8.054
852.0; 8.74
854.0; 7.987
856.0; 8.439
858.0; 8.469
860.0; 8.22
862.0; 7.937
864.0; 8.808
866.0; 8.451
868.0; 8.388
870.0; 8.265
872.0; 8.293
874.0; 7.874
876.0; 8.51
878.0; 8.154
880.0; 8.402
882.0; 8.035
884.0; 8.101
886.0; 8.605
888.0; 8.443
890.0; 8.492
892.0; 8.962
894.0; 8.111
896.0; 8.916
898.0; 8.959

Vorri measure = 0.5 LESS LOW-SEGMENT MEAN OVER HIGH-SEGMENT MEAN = -0.451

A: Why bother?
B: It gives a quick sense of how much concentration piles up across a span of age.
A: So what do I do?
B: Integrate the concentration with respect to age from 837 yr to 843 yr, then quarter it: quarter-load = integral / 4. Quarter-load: 11.7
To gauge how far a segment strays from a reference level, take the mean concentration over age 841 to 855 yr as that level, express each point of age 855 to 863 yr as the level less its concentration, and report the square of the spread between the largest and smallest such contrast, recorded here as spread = 0.28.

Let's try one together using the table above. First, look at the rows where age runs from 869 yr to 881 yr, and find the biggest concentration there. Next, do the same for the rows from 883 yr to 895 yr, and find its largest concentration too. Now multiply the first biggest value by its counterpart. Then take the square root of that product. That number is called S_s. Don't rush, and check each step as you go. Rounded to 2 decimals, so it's 8.73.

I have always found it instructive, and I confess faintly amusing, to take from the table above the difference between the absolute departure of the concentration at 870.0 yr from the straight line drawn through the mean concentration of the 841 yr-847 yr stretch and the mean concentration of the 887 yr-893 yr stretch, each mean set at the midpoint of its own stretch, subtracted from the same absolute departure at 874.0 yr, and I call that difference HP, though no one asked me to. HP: 0.4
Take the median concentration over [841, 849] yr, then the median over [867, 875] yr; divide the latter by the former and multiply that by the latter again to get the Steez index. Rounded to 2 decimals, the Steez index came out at 8.27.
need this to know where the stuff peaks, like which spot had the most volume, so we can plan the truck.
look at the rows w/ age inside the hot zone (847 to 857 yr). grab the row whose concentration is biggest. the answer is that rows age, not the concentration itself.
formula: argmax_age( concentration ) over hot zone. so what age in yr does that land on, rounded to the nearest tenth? 852.0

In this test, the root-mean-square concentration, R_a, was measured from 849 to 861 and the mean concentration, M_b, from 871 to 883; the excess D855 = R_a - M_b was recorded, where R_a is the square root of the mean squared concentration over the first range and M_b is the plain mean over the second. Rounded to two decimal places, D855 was 0.11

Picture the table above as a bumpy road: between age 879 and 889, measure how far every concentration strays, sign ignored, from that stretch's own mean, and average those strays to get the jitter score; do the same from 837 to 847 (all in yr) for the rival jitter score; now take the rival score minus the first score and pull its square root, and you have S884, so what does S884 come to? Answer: 0.37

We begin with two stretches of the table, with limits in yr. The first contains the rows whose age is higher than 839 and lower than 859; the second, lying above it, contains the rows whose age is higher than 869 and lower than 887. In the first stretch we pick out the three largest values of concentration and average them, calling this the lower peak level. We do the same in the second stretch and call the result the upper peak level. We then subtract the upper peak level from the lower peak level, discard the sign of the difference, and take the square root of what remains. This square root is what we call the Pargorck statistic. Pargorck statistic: 0.29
